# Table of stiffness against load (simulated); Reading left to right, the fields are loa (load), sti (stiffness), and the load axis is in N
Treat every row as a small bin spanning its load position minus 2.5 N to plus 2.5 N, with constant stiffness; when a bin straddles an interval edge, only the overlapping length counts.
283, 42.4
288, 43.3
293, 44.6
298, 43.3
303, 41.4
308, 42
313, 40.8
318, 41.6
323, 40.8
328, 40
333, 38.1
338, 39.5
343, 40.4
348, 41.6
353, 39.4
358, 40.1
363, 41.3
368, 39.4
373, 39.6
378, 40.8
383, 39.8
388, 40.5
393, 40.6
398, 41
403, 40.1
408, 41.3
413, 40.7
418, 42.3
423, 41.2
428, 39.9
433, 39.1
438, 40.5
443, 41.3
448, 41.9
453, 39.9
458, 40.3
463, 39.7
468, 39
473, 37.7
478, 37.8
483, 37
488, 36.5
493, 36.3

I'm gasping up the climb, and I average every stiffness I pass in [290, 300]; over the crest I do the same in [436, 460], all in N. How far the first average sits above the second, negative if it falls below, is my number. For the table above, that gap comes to 3.2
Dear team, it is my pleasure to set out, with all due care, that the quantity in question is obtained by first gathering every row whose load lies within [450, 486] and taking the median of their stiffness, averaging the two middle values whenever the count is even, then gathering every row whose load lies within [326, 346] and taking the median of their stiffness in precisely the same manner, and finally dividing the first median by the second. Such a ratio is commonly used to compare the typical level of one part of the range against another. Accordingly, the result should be 0.98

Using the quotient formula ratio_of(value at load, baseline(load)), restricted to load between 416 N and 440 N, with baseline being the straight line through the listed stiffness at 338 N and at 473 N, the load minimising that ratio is 433 N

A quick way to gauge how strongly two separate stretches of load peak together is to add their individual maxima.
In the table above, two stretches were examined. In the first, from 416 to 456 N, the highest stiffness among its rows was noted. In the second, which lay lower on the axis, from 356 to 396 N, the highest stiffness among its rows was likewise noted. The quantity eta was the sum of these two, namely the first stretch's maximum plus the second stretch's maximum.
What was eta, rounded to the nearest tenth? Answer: 83.6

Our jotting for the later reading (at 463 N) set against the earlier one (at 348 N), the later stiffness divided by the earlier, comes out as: 0.95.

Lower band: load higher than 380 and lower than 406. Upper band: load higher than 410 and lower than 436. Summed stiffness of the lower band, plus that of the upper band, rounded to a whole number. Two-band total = 405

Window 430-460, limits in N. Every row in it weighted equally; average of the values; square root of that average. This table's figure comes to 6.36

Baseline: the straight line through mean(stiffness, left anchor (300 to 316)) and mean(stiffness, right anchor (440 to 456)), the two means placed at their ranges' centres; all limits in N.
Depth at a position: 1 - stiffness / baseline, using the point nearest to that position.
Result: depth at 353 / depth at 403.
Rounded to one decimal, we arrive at 1.8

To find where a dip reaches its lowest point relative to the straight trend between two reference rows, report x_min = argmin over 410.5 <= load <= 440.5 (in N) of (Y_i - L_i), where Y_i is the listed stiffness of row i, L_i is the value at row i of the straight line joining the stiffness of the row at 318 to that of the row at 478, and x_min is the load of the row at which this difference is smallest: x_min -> 433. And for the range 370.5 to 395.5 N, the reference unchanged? 373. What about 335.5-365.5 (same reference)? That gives 338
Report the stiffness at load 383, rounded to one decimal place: 39.8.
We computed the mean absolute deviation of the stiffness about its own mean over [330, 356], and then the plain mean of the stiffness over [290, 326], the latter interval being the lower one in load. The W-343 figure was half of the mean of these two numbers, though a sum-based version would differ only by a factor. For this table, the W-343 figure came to 10.8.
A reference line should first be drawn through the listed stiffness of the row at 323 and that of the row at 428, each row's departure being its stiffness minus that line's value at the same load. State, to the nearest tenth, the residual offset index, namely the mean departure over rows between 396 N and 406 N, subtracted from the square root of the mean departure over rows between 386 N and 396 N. 0.2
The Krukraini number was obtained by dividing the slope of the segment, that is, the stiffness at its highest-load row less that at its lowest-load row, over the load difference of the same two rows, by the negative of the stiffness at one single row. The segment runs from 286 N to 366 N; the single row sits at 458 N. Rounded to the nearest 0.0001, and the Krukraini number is 0.0007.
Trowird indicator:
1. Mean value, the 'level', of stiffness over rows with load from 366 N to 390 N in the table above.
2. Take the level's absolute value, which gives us 40.0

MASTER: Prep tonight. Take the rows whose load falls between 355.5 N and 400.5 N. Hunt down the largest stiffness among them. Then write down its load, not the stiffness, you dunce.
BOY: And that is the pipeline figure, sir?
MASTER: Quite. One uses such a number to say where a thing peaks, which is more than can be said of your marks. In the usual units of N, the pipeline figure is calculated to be 363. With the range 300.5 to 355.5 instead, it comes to 308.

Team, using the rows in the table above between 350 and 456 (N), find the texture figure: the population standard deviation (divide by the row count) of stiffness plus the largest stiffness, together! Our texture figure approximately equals 43.1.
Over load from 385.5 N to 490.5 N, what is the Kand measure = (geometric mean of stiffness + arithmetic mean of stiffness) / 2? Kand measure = 39.9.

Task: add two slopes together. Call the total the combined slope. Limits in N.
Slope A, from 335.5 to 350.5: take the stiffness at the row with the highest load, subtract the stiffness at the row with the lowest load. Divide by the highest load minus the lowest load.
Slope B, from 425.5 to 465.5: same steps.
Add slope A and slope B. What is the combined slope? 0.20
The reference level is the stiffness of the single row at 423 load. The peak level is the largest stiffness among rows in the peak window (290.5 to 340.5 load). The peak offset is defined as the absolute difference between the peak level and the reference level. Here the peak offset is 3.4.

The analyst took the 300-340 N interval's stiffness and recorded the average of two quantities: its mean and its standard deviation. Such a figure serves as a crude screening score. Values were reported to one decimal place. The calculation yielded 20.9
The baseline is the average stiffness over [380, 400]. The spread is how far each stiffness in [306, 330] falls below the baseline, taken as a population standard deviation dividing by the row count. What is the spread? 0.70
